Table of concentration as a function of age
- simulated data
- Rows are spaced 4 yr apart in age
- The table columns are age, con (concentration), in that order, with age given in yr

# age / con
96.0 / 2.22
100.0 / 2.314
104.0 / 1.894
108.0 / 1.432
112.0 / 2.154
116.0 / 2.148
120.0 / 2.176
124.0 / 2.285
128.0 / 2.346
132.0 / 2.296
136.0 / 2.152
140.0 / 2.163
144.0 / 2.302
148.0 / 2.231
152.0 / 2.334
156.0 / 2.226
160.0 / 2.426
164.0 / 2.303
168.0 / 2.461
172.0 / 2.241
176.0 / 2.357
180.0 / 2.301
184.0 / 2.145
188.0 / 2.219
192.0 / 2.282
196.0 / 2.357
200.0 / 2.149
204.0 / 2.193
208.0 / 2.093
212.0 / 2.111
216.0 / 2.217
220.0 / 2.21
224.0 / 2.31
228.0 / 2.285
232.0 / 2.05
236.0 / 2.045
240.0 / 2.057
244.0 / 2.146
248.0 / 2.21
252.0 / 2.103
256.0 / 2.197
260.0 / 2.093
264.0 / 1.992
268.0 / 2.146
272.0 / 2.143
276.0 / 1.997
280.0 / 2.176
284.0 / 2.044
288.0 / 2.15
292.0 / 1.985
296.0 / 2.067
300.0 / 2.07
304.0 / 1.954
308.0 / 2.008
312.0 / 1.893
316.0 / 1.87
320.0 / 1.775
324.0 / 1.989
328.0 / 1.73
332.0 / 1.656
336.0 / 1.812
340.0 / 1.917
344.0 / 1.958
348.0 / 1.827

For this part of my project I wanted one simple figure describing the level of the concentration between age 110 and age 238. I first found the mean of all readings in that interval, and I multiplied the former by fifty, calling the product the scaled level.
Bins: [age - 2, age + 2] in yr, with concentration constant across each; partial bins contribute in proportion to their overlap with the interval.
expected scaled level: 112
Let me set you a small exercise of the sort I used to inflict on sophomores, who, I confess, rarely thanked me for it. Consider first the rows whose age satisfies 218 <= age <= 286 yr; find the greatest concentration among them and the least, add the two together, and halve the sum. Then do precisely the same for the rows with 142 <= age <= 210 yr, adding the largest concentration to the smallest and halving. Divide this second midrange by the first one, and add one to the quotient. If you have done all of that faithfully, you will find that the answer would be 2.06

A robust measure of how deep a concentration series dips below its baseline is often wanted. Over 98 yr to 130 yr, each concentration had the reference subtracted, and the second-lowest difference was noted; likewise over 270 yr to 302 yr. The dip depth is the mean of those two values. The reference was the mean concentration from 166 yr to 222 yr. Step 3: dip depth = -0.29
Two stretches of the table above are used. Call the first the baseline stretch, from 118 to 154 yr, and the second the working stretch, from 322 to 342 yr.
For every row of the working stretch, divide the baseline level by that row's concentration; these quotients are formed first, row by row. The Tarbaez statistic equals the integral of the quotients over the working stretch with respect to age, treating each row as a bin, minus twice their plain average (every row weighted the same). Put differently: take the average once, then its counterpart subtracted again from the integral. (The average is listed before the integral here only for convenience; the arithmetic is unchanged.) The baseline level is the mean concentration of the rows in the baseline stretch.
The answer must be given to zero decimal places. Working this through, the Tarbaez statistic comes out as 22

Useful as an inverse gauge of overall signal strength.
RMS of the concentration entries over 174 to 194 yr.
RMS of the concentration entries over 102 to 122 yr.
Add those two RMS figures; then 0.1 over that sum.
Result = 0.0236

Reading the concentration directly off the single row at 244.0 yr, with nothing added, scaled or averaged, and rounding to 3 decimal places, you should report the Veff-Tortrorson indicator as 2.146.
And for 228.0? 2.285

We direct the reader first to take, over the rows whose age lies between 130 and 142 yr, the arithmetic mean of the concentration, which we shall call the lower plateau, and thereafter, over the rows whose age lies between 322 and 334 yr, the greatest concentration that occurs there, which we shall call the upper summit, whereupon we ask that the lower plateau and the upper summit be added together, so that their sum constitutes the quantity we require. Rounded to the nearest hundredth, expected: 4.19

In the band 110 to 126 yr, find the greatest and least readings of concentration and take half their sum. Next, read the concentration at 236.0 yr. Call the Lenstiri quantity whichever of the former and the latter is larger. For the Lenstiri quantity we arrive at 2.22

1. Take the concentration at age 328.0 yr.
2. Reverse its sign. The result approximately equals -1.73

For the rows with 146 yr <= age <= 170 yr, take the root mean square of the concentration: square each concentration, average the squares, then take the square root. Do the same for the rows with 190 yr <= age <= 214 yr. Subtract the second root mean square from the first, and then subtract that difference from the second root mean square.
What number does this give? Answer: 2.07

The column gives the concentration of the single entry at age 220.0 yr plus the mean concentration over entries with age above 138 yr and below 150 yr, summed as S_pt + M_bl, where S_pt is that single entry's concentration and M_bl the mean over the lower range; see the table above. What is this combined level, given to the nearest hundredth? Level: 4.44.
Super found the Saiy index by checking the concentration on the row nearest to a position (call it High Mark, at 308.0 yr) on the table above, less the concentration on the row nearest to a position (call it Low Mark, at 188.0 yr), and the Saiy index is -0.2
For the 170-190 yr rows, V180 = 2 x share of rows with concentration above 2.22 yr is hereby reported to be 1.2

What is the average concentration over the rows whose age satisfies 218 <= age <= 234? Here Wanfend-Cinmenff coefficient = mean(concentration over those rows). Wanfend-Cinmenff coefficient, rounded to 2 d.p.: 2.21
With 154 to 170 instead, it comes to 2.35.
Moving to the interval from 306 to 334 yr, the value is 1.85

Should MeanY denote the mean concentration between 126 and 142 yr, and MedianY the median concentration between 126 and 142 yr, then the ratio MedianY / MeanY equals 1.00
